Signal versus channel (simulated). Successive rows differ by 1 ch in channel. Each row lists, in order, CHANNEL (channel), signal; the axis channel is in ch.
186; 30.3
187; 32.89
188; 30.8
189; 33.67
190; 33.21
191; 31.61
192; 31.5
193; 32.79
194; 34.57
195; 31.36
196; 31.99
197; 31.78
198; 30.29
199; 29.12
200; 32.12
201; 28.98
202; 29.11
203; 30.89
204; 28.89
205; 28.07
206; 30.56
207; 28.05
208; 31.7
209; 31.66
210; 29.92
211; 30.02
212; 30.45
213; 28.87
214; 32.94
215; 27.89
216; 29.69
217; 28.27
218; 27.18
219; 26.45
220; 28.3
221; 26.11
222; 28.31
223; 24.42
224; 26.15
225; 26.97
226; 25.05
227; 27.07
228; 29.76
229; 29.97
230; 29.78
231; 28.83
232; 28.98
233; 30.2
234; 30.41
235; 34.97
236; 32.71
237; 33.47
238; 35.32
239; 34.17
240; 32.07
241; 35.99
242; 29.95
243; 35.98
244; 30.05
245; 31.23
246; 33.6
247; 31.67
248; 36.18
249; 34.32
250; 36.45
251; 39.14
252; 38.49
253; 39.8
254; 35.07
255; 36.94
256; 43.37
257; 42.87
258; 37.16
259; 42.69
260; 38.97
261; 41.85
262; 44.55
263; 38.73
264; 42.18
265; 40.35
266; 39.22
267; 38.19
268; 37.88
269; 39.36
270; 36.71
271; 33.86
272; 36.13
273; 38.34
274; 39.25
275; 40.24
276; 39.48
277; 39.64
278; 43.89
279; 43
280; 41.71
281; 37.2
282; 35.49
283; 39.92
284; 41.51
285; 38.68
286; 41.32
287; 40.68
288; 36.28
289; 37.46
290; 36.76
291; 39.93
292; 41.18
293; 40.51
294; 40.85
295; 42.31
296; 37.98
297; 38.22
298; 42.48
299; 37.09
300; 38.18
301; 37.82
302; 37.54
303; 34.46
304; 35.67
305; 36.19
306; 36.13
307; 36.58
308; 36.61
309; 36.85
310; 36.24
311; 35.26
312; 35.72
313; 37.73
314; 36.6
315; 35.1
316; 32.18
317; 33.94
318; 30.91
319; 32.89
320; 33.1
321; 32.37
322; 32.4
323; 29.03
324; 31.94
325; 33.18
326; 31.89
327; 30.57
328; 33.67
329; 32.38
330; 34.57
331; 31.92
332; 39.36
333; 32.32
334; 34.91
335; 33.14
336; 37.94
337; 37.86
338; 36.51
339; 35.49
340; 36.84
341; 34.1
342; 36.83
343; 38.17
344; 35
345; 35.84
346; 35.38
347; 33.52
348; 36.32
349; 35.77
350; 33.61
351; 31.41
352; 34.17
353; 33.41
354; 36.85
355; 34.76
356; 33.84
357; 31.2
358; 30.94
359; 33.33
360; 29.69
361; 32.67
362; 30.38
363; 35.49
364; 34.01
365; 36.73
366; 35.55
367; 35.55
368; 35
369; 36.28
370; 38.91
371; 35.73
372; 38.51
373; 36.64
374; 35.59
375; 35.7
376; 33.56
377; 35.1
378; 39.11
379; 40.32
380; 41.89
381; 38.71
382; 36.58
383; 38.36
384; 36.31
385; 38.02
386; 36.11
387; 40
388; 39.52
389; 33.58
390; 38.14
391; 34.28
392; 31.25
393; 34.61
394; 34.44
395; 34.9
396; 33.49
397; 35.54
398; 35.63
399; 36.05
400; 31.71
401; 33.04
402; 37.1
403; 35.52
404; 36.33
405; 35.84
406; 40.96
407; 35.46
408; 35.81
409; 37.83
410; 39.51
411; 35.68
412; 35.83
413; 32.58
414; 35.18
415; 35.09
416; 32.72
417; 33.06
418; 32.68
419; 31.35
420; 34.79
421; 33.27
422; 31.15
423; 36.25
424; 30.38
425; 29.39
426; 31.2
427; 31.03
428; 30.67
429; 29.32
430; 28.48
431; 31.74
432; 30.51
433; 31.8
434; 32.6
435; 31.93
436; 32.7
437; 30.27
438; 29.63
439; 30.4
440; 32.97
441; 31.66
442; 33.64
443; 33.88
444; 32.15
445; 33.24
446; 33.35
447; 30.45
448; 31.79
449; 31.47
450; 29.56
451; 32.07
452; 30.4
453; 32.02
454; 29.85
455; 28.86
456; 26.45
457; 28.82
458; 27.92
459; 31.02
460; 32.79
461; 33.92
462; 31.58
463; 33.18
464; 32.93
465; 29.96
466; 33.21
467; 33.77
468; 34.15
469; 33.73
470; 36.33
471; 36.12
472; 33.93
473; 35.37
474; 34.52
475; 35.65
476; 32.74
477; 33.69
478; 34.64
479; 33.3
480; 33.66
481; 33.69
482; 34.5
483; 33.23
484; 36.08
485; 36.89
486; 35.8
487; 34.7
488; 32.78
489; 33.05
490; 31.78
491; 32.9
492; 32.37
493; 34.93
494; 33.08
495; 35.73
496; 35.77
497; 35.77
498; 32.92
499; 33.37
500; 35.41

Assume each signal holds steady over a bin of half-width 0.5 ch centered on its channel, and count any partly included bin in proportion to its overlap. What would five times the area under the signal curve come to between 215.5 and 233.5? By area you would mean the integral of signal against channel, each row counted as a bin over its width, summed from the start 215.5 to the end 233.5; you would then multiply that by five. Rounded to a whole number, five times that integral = 2507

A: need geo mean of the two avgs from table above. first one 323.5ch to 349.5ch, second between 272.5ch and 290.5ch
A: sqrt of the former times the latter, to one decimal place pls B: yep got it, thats 37.1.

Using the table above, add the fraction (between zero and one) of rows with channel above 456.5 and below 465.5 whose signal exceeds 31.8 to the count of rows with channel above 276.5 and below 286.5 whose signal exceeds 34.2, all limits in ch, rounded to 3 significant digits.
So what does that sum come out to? 10.4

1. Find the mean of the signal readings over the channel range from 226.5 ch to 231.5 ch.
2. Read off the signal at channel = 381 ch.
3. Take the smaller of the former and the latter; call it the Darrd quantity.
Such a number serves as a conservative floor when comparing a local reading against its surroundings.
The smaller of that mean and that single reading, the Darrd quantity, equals 29.1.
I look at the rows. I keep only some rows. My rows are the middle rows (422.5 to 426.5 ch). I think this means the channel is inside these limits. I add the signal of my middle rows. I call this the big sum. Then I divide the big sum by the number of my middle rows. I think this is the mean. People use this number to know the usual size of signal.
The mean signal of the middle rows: 32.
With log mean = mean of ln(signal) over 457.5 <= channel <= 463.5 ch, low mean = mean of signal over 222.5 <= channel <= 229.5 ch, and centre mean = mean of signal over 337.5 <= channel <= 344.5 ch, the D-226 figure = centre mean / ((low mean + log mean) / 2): 2.4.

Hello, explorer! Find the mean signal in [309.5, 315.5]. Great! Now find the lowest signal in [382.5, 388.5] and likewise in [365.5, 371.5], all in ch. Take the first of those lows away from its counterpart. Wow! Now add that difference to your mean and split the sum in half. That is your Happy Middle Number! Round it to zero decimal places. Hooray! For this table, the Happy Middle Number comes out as 17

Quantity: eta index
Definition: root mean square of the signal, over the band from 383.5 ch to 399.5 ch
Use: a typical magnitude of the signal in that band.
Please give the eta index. 35.8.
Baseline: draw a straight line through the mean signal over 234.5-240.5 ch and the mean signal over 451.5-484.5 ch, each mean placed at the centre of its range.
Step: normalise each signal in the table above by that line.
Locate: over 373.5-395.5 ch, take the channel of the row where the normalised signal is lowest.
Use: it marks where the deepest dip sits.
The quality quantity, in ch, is 392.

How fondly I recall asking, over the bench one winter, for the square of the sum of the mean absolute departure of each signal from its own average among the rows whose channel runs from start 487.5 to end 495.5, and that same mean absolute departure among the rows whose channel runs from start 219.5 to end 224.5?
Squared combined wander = 5.4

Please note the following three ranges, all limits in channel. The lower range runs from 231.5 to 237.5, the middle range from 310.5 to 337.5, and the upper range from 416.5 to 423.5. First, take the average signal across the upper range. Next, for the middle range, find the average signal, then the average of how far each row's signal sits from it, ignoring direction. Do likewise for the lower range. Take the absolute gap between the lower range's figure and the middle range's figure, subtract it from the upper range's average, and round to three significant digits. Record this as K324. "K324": 33.1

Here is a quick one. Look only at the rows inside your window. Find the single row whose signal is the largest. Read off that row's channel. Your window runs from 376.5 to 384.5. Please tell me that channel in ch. 380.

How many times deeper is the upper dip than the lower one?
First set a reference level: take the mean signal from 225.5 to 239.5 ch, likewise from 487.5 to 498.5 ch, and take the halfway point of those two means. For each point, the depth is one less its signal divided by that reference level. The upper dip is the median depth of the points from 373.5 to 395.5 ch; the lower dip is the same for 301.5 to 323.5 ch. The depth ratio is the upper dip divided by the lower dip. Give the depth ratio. 1.23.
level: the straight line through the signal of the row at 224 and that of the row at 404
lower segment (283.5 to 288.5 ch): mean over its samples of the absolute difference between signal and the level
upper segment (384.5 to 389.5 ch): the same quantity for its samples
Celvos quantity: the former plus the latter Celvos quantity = 12.9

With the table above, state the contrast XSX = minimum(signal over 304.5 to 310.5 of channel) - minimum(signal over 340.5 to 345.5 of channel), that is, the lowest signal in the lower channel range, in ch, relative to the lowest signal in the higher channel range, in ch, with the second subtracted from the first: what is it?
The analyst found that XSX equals 2.0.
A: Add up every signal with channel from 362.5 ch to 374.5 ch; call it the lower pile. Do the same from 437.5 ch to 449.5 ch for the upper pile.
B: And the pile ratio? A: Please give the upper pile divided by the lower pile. 0.89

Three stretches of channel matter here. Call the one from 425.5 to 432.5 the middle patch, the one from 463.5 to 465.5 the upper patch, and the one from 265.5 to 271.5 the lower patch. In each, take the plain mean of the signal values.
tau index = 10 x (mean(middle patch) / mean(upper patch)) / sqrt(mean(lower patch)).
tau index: 1.6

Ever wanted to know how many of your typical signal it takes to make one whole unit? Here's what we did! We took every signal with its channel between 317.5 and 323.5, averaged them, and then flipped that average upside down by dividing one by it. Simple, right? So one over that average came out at 0.0315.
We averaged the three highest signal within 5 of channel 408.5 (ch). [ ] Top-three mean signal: 39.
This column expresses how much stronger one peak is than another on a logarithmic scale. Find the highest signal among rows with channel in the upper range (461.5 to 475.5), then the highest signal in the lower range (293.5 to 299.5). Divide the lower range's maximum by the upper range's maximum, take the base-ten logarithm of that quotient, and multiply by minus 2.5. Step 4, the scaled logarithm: -0.17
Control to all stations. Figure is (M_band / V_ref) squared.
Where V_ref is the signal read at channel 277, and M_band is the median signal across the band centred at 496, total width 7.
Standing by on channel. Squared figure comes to 0.78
